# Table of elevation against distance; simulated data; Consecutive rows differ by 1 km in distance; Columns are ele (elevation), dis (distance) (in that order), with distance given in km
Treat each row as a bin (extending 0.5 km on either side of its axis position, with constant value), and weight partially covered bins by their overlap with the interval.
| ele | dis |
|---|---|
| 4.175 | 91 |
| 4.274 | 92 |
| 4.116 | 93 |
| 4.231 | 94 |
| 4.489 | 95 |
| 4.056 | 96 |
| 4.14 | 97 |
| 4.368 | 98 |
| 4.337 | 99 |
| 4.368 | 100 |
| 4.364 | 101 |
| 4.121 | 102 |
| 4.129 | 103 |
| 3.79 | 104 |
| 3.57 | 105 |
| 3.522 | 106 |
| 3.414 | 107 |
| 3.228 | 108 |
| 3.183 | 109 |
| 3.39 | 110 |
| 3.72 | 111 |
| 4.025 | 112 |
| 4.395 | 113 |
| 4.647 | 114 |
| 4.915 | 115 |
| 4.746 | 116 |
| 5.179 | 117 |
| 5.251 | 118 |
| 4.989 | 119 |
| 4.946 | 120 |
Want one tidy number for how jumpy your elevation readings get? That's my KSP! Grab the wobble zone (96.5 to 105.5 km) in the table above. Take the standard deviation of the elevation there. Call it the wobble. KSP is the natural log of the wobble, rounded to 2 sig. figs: -1.3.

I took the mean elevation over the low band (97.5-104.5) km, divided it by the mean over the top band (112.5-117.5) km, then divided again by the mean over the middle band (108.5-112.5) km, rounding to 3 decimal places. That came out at 0.246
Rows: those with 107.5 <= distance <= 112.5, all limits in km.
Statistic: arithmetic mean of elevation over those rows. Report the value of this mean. 3.5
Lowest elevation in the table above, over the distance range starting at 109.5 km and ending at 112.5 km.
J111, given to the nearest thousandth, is 3.390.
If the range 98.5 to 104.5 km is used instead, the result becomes 3.790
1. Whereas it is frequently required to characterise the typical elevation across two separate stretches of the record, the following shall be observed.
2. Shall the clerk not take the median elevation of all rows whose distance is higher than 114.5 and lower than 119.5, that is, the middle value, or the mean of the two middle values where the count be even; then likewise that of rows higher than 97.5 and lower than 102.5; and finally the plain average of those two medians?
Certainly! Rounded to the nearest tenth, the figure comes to 4.7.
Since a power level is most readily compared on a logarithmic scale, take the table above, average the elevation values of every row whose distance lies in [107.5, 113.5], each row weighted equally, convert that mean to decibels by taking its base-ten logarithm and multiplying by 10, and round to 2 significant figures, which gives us 5.6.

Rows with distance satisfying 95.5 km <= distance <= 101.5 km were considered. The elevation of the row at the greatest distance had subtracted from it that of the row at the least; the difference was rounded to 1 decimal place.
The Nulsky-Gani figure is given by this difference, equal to 0.3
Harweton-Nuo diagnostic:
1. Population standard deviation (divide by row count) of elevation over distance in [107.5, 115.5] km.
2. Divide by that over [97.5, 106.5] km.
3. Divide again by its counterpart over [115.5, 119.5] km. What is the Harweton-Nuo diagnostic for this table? 9.7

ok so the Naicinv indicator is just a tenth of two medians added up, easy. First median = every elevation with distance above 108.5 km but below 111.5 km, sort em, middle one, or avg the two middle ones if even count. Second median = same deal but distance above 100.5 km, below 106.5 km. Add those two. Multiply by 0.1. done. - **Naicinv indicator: 0.73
